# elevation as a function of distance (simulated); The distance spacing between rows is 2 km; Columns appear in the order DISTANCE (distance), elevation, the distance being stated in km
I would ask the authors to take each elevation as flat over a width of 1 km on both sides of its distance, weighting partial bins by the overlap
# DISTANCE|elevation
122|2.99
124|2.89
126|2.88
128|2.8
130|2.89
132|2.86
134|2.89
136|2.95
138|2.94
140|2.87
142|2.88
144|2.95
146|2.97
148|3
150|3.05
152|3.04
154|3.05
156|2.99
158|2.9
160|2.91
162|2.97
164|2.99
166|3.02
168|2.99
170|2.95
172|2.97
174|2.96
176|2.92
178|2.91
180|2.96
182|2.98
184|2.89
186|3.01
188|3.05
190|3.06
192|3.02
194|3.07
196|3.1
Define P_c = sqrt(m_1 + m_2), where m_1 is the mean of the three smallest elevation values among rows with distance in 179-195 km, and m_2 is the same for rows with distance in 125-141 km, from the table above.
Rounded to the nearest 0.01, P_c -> 2.41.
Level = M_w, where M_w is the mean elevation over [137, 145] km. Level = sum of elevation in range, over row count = 2.91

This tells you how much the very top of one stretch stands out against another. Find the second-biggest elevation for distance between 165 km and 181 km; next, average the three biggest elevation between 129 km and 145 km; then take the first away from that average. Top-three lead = -0.04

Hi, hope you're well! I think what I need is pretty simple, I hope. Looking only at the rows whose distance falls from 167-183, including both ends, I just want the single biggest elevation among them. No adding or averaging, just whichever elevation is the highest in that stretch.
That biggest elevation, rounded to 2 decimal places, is 2.99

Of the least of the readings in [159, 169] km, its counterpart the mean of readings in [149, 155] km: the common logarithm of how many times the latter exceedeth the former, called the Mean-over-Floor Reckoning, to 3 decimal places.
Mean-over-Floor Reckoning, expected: 0.020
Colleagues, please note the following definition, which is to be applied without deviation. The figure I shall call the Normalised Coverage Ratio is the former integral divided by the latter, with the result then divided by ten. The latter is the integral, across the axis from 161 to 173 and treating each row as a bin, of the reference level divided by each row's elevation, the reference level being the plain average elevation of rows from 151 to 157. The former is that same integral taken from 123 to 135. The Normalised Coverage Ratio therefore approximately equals 0.1040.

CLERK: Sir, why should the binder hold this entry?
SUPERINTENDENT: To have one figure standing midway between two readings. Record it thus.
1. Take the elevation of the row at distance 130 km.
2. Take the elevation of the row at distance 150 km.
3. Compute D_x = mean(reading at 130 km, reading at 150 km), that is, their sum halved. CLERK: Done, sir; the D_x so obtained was 2.97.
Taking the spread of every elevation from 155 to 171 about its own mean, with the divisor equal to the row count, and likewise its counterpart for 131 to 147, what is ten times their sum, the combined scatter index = 0.80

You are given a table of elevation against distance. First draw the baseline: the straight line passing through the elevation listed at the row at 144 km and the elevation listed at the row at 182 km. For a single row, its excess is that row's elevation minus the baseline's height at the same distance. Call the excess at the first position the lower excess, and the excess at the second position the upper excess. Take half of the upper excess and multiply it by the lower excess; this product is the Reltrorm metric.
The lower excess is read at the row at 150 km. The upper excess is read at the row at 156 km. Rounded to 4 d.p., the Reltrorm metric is 0.0015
